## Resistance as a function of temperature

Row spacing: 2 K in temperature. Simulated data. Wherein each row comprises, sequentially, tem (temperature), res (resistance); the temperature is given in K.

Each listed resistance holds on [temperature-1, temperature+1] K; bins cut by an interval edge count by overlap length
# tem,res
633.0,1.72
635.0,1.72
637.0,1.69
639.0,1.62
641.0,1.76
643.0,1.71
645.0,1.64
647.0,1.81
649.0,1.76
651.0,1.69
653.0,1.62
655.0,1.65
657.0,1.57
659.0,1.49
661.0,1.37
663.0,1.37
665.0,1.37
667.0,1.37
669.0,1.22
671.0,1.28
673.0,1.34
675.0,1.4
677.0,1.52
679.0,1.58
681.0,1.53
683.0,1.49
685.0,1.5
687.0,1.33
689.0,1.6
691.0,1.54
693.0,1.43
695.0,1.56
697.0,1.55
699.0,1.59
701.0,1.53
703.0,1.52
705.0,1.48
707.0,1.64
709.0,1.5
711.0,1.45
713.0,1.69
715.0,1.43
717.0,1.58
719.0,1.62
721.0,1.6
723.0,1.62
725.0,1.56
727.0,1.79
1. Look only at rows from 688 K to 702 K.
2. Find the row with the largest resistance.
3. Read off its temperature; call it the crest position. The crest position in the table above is 689.0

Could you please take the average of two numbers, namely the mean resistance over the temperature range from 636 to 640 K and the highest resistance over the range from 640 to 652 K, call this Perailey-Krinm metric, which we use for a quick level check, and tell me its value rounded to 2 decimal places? 1.73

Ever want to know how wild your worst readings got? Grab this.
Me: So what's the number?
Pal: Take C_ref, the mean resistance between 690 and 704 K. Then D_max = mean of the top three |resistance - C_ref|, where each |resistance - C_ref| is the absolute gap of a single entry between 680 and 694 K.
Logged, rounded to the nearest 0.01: 0.12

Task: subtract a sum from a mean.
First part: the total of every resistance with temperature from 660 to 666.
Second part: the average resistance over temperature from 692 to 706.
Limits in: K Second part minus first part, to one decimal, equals -2.6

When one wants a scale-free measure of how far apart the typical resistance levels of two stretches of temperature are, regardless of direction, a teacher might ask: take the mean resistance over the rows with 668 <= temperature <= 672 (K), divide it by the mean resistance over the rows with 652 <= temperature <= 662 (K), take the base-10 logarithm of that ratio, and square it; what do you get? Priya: 0.0082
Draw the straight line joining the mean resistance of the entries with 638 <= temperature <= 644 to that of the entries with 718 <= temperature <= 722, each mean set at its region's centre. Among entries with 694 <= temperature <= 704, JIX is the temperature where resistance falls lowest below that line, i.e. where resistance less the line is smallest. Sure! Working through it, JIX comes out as 703.0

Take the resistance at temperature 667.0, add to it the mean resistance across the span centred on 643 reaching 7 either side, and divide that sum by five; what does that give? 0.617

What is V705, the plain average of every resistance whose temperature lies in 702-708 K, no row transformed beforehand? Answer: 1.55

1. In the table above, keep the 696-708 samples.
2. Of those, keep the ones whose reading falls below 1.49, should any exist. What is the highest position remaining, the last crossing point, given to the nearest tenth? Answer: 705.0 K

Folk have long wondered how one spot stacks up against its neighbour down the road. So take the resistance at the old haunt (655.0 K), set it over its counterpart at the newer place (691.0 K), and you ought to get 1.07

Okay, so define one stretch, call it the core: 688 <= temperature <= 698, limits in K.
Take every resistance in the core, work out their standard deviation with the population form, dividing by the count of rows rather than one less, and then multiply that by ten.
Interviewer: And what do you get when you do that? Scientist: 0.57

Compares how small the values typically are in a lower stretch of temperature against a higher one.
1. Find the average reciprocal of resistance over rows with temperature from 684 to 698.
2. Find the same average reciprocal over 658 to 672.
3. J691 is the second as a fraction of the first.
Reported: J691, 1.11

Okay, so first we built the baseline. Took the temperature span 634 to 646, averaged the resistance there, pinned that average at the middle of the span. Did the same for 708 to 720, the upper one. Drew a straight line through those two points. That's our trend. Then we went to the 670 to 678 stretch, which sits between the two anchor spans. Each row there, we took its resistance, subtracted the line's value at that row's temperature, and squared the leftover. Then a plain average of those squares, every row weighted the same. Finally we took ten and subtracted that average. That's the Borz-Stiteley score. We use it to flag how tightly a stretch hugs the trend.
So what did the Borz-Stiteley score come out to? 9.93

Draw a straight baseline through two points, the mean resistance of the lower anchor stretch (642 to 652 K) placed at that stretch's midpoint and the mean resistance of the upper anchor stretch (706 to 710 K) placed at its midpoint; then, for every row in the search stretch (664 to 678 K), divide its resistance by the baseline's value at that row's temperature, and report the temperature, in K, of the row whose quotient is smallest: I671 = 669.0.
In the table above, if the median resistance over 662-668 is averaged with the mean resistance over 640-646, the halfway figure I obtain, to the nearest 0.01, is 1.54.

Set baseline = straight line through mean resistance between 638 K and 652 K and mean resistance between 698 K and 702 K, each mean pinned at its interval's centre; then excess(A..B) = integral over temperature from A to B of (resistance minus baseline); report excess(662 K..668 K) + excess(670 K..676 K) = -3.5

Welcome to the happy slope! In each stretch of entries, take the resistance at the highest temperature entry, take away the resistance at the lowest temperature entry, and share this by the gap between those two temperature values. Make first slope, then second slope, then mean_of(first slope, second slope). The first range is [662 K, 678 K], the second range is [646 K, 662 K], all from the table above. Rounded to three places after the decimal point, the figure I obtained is -0.010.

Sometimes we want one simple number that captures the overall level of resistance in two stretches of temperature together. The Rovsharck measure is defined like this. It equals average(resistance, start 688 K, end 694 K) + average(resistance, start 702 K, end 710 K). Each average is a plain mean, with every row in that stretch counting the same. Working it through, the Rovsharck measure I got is 3.06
